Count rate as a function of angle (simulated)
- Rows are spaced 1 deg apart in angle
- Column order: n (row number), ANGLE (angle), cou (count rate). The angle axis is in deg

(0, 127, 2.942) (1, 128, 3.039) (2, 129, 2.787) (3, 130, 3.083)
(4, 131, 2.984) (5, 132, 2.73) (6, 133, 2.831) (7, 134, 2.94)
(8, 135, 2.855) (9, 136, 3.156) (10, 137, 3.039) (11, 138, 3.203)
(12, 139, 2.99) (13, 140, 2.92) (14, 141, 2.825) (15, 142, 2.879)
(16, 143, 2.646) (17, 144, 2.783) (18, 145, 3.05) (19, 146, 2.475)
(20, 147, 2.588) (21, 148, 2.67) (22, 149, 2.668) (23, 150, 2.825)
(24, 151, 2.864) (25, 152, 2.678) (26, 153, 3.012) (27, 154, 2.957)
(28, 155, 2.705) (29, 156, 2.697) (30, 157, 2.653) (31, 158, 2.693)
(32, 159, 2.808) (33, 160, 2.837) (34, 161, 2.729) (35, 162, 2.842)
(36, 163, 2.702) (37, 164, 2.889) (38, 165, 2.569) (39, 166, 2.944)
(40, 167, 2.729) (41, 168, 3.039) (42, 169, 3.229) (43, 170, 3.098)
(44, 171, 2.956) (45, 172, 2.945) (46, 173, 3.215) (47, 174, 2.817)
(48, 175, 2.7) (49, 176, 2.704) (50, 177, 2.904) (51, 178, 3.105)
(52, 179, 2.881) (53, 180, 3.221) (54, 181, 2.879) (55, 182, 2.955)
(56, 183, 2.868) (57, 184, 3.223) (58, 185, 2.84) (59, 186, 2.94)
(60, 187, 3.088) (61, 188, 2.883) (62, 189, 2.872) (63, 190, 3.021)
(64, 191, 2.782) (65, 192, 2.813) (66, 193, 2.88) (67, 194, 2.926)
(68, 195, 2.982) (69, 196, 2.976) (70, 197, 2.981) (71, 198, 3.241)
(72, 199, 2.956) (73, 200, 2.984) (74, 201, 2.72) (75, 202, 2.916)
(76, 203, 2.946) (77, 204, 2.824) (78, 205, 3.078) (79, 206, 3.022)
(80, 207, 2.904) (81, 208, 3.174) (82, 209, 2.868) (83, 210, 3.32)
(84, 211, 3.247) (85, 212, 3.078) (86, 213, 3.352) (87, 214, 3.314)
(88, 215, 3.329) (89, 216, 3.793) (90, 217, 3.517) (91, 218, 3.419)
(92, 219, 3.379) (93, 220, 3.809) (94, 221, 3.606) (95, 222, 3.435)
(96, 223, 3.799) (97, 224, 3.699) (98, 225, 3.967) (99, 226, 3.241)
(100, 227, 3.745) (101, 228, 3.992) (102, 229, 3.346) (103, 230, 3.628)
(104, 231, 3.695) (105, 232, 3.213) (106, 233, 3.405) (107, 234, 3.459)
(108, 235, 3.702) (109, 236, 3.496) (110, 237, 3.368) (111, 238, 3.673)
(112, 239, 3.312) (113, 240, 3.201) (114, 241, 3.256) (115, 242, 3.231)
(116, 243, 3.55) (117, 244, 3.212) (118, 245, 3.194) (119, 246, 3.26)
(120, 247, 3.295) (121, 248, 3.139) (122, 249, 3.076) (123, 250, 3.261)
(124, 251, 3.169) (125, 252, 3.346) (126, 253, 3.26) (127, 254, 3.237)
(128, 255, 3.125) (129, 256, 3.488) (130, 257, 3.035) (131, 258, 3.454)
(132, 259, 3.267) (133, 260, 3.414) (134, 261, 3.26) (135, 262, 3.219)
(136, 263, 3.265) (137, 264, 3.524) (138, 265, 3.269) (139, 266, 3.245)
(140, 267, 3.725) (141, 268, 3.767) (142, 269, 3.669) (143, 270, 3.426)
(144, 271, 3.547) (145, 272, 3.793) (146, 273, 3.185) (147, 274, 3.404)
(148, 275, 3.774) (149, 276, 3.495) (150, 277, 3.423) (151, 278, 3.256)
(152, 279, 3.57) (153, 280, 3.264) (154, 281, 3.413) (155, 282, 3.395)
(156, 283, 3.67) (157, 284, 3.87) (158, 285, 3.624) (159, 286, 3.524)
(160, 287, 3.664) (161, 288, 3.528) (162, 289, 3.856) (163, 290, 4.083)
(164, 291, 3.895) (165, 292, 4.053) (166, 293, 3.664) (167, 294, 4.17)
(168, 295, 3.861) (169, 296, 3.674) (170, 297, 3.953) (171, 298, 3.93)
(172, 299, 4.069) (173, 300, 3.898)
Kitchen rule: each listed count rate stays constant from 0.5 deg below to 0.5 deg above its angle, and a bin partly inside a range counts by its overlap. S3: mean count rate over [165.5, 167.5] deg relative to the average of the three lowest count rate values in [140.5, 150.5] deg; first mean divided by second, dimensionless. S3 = 1.10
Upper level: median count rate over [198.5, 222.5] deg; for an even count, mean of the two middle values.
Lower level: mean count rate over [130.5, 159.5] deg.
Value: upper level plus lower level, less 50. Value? -44.0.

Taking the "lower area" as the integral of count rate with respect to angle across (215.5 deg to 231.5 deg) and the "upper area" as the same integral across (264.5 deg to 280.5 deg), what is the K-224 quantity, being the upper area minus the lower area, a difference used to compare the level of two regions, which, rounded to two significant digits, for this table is -2.3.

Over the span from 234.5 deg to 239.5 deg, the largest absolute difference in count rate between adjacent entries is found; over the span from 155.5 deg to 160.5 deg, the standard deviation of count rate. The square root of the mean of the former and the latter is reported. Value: 0.47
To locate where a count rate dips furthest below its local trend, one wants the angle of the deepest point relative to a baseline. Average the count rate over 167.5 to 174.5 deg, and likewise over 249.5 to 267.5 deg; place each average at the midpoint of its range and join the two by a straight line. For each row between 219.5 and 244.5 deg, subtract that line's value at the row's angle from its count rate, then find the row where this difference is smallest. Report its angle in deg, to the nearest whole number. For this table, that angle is 244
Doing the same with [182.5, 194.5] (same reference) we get 191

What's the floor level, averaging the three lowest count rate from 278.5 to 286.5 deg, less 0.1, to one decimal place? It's 3.3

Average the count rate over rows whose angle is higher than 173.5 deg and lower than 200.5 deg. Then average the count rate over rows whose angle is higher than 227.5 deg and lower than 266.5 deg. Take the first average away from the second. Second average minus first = 0.4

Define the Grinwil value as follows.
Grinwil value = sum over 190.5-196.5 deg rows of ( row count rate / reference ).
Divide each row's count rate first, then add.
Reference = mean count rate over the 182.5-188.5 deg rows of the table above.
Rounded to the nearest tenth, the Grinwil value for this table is 5.8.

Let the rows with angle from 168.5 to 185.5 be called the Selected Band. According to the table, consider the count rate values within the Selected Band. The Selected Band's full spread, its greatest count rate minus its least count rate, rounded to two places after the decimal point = 0.53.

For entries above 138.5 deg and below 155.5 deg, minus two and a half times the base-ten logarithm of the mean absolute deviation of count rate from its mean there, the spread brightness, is 2.2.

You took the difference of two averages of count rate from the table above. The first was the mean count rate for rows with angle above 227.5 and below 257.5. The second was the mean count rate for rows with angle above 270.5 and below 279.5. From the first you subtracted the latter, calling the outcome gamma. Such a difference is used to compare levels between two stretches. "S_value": -0.14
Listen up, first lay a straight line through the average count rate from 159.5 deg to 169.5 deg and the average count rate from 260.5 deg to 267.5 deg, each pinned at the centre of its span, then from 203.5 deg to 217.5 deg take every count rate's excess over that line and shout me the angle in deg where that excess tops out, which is 216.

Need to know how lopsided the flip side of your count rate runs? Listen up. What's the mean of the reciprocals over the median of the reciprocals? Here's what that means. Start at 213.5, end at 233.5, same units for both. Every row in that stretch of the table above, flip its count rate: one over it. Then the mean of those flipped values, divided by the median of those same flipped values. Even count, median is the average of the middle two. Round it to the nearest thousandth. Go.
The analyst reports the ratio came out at 1.003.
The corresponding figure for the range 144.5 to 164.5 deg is 0.984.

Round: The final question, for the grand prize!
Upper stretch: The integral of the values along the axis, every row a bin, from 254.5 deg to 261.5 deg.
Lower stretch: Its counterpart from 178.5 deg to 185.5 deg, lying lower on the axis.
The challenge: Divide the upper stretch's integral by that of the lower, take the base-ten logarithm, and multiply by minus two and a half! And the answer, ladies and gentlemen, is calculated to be -0.11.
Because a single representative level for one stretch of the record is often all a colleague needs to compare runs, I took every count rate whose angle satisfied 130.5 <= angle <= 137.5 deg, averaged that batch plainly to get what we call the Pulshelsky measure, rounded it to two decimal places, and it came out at 2.93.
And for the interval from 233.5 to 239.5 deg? 3.50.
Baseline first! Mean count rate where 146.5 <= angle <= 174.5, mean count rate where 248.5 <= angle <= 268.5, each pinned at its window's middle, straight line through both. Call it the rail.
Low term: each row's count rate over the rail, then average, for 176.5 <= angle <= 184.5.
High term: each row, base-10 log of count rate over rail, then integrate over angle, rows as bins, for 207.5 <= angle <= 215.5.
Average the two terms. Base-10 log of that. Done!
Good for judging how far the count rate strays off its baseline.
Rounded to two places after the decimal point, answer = -0.24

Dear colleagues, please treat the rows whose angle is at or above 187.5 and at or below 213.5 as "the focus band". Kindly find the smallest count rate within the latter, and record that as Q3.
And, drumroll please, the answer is 2.72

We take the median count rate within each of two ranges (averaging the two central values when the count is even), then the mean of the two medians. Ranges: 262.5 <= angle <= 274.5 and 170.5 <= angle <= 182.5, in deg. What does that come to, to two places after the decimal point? 3.20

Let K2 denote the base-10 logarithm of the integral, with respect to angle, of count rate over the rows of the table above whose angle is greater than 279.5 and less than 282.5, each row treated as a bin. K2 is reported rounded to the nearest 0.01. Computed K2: 1.00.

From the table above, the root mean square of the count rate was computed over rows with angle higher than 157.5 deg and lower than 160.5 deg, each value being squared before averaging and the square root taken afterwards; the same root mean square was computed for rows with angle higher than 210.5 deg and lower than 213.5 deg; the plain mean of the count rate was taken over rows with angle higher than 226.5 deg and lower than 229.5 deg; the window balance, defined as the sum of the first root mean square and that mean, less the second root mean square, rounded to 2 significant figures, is 3.2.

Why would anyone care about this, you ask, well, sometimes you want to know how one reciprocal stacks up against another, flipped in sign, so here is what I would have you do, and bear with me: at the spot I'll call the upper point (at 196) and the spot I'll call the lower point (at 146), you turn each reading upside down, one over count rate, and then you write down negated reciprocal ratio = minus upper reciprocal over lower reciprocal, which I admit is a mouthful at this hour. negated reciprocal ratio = -0.83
